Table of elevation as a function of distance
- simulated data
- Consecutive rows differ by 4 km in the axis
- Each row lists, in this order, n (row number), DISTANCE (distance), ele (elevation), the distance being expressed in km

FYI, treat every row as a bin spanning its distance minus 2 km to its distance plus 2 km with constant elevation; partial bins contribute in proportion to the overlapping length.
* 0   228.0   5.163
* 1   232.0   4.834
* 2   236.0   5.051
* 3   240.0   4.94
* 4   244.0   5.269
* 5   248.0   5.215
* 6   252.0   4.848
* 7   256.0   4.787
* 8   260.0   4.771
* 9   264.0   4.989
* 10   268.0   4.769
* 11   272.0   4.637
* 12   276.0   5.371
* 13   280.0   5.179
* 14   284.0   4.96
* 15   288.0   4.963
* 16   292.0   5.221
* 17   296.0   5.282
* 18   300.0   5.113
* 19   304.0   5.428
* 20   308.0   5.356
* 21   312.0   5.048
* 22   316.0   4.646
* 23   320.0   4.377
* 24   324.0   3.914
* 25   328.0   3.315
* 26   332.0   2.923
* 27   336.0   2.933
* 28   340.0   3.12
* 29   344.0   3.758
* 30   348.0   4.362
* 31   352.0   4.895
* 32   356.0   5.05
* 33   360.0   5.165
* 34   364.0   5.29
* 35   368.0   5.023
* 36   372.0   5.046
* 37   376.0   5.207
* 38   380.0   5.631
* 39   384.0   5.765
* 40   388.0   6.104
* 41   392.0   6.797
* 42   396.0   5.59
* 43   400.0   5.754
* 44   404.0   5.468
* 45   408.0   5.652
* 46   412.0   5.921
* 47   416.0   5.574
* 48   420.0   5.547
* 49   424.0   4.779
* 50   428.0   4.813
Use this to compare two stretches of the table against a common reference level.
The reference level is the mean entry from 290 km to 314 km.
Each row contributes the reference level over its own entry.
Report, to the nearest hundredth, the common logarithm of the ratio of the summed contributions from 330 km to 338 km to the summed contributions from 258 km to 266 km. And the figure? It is 0.22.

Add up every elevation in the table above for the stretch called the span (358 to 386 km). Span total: 37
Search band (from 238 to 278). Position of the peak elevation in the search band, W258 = 276.0 km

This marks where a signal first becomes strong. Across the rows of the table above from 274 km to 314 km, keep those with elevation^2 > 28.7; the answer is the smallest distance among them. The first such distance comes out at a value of 276.0 km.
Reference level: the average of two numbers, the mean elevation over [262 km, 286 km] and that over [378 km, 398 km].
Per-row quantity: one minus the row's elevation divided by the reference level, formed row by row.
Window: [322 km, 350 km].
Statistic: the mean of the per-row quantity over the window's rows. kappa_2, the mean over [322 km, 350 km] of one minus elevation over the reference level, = 0.37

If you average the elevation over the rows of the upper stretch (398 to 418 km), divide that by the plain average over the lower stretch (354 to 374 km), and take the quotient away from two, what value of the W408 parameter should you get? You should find 0.89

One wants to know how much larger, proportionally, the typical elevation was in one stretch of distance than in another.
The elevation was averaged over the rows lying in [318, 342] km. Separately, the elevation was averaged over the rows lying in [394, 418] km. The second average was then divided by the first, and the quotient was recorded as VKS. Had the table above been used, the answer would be 1.6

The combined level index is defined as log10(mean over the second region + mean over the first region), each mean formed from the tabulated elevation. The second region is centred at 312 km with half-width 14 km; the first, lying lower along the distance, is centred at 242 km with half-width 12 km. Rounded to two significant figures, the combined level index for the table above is 0.99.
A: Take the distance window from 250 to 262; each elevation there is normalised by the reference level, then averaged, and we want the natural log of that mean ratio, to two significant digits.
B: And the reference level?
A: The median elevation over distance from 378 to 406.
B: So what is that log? -0.18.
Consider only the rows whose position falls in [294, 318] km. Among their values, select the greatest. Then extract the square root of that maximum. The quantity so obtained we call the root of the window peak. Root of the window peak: 2.33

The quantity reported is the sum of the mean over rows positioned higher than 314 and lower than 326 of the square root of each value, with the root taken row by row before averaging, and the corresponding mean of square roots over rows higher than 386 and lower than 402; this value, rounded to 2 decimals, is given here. 4.54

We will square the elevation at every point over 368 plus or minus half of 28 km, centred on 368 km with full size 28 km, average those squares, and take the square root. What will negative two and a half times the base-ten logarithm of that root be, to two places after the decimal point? -1.79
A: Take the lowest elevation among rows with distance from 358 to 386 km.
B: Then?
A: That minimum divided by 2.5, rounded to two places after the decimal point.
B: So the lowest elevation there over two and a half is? 2.01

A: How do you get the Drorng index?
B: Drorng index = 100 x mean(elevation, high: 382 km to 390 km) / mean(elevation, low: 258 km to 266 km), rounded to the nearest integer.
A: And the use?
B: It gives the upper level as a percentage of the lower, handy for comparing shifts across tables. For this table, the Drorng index 122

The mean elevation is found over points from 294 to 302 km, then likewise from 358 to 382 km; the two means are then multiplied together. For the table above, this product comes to 27.2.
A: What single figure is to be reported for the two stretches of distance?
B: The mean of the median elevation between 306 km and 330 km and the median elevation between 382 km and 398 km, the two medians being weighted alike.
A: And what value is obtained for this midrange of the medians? 5.2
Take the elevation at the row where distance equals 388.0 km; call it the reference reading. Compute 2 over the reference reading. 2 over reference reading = 0.33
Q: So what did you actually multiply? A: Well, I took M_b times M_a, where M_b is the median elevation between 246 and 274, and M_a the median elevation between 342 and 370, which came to 24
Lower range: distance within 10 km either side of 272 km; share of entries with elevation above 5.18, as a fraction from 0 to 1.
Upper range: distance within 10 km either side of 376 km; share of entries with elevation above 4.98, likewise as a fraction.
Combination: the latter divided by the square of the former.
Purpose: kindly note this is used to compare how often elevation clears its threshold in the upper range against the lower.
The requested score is 25.0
